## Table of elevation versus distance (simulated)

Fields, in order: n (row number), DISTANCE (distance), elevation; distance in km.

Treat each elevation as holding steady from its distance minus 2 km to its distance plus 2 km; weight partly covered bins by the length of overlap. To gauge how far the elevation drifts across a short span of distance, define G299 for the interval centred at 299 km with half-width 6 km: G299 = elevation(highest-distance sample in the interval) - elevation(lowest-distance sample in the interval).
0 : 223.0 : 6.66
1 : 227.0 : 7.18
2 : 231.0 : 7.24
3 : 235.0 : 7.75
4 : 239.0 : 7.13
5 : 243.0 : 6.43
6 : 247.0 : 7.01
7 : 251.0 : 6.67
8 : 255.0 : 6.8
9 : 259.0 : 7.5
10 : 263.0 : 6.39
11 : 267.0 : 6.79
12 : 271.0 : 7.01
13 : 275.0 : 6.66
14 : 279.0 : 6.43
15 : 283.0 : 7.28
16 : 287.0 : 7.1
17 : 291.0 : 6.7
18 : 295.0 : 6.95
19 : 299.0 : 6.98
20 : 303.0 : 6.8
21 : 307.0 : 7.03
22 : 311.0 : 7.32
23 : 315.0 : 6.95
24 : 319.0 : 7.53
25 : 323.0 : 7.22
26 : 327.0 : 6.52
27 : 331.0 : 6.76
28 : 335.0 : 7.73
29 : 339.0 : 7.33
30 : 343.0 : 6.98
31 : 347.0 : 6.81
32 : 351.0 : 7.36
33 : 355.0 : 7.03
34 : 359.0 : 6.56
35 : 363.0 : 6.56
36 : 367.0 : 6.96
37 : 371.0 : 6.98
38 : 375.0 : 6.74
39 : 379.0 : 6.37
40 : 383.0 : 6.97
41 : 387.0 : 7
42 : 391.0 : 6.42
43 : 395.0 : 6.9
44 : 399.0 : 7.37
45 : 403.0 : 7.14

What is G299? -0.15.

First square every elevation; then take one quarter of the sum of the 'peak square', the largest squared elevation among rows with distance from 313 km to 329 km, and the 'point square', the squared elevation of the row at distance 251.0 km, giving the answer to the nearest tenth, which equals 25.3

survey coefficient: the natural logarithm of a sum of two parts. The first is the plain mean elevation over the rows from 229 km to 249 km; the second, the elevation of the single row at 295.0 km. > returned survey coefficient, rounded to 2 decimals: 2.64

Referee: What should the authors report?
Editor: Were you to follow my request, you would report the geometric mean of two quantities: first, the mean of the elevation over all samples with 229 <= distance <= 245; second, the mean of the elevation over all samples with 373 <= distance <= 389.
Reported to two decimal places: 6.95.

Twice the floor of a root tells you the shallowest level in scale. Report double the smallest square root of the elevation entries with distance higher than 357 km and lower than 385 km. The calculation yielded 5.05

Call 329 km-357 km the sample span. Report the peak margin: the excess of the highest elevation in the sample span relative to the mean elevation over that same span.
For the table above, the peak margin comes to 0.59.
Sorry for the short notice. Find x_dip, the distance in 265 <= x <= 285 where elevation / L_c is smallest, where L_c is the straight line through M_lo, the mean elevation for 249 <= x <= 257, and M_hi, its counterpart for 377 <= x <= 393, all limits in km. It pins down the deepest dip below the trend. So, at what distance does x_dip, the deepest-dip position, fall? 279.0 km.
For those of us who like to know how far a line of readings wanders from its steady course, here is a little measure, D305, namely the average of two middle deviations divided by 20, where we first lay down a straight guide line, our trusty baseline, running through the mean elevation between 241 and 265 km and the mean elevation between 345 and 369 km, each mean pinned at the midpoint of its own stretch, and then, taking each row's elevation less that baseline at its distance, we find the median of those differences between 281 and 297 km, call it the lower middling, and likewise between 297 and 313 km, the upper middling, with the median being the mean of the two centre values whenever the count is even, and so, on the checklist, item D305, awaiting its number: 0.009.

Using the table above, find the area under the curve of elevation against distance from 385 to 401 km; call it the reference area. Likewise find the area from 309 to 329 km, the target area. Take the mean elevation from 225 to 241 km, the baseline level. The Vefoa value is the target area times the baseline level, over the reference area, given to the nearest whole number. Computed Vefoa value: 9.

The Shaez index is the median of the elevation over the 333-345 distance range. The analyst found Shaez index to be 7.33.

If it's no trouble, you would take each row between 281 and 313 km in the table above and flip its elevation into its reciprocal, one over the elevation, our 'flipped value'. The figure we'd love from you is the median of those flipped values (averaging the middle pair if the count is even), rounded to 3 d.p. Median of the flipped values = 0.143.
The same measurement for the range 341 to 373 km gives 0.143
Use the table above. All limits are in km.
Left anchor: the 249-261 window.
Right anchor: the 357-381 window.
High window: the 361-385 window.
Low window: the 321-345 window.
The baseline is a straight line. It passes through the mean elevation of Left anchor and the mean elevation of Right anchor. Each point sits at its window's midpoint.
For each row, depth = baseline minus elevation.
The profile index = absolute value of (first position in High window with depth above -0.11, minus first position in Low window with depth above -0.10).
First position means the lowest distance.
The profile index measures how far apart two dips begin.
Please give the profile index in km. 36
